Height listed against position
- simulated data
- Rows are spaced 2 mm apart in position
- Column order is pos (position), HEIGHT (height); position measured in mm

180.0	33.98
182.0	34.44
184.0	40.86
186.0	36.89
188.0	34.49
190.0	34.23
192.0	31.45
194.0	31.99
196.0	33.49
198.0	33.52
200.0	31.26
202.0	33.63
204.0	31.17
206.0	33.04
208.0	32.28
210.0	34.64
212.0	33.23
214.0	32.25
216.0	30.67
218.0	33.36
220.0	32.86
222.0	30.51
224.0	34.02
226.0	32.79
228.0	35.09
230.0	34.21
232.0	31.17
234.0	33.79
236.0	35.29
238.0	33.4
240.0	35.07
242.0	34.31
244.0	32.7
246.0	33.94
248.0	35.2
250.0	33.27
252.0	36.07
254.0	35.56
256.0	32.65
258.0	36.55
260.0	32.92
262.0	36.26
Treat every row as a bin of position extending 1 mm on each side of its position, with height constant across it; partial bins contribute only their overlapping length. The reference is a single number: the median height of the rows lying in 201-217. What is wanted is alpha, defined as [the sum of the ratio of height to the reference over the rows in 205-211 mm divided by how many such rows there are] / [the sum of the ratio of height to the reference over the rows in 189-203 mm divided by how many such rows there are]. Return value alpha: 1.02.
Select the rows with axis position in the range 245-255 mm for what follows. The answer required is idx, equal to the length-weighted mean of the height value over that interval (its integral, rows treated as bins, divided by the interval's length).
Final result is 34.8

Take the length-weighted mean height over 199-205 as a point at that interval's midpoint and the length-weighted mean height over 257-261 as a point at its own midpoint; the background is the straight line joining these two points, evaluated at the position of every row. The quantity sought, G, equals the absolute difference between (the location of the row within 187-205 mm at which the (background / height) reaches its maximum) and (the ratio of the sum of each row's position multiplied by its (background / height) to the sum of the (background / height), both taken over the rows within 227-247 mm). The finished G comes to 33.1 mm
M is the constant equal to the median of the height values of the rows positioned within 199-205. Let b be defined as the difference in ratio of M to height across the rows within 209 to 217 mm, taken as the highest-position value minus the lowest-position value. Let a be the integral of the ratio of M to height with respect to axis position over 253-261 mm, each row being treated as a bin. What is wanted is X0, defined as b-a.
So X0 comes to -7.17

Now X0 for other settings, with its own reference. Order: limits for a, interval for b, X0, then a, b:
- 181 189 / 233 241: -6.89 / 6.85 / -0.03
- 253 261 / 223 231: -7.29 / 7.28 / -0.01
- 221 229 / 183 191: -7.43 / 7.58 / 0.15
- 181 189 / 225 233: -6.80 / 6.85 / 0.05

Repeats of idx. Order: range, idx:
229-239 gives 33.6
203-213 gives 32.9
